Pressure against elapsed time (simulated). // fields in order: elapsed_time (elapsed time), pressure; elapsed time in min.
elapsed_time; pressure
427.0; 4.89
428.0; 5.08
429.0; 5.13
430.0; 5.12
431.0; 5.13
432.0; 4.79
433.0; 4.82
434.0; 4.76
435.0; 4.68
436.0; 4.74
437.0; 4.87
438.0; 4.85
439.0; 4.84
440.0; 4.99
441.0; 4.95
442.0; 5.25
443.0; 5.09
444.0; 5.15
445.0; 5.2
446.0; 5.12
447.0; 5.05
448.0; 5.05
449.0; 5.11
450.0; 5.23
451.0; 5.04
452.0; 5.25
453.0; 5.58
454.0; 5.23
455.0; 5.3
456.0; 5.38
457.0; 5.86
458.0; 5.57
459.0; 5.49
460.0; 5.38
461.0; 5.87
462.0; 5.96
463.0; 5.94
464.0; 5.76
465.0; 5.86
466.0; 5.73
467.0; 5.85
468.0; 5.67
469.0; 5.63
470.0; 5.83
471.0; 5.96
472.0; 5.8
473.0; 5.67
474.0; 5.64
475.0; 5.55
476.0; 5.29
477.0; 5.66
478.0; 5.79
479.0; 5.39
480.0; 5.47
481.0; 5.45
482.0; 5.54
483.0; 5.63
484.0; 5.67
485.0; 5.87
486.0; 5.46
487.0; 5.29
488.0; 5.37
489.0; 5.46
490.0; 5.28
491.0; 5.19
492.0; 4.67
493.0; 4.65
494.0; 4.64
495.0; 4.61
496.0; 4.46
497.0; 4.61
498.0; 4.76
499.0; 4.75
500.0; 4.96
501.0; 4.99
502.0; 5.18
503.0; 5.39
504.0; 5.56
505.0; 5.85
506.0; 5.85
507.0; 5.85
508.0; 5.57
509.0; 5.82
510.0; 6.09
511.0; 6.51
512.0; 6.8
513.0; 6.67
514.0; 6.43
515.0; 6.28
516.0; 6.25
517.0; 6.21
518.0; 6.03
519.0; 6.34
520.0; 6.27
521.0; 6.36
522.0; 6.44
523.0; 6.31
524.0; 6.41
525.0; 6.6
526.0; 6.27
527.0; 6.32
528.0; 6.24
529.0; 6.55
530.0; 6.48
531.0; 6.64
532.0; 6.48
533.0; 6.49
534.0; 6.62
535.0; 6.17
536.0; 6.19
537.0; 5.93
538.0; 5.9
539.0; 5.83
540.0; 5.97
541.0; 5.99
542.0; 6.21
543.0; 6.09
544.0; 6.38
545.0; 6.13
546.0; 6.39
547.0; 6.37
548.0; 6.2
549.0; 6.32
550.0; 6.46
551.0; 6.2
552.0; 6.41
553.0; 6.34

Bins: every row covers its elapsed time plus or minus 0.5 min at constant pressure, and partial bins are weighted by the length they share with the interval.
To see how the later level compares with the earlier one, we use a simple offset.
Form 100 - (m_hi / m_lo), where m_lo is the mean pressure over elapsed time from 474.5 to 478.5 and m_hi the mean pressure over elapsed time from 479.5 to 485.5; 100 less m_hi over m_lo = 98.99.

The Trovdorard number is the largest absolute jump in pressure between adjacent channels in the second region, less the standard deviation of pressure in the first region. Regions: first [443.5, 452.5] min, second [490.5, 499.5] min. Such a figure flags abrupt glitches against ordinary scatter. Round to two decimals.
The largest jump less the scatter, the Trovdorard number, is 0.44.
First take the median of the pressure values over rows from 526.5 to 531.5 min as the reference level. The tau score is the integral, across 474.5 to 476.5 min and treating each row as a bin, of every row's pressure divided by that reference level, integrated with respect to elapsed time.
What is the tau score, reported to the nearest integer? 2 min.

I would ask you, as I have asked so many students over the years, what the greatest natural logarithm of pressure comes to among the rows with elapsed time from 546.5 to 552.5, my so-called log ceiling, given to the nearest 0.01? 1.87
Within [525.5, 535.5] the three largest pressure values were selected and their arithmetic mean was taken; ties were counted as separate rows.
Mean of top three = 6.60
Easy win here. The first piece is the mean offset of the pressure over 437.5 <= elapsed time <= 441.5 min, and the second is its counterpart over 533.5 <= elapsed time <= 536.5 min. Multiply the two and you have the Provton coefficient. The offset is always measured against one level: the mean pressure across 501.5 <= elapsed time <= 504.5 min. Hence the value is -0.4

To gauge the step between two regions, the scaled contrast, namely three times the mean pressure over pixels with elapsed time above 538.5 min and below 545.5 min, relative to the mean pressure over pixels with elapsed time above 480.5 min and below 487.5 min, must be 3.28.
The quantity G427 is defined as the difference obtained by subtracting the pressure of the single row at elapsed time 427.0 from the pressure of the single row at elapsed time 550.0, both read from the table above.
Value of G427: 1.6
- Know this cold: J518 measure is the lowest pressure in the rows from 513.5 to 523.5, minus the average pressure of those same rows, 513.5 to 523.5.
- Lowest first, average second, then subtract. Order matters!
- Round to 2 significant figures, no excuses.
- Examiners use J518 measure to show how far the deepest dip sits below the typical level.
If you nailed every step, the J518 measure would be -0.26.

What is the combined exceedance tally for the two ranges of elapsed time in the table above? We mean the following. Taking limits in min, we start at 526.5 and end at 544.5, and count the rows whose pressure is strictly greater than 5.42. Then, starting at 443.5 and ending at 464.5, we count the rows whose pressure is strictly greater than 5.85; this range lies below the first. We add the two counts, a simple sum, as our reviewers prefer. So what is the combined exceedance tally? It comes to 22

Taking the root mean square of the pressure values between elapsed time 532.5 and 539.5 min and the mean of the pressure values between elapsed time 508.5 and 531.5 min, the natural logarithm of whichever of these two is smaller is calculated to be 1.82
